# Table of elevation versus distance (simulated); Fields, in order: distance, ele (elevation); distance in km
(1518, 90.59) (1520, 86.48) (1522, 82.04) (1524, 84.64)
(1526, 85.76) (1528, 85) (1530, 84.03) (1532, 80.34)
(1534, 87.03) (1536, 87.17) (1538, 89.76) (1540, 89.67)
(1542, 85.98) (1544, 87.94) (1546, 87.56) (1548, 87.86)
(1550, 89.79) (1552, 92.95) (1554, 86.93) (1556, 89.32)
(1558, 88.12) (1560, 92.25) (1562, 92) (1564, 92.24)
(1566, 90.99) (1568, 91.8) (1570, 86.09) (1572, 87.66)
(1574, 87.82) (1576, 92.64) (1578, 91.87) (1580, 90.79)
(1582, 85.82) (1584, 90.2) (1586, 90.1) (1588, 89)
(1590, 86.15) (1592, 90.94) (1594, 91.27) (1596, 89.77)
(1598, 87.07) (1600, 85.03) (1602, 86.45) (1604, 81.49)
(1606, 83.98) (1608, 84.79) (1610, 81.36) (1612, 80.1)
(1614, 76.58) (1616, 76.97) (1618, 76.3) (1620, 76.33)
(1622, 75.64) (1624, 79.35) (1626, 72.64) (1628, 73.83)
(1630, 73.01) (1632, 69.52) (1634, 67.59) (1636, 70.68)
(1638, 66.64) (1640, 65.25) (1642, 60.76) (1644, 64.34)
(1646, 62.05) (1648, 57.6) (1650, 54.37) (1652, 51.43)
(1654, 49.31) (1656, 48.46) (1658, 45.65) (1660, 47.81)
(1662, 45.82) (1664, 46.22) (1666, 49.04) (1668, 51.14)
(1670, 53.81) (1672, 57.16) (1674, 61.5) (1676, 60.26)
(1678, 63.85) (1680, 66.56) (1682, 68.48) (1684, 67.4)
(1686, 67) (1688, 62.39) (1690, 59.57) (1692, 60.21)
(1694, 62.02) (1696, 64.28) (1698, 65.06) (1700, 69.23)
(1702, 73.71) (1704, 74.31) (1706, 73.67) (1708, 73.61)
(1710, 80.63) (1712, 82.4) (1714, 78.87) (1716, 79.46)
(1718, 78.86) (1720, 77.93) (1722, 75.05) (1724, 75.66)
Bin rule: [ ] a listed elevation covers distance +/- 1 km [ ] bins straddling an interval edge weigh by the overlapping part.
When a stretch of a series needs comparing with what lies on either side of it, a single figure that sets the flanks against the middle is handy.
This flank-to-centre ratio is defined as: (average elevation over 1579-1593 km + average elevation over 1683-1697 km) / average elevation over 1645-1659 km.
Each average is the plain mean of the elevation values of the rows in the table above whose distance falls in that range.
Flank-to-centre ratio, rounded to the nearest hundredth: 2.89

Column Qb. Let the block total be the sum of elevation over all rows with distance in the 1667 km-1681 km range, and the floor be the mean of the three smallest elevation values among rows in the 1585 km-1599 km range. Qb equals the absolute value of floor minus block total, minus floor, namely 239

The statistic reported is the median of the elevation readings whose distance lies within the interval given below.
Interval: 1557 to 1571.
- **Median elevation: 92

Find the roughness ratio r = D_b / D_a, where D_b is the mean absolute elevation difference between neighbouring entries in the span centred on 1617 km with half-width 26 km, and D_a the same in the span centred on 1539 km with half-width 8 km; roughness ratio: 1.03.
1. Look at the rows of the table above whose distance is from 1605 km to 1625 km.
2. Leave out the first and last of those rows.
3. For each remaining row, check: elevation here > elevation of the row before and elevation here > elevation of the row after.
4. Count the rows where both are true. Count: 3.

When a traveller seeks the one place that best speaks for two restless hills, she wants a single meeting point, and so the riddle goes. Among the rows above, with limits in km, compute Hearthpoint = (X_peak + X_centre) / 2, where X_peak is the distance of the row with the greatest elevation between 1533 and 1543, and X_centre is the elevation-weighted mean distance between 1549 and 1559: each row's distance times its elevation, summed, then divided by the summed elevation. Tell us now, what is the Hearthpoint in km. 1546.0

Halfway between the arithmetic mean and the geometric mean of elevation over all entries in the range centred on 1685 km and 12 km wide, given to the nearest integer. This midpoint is 65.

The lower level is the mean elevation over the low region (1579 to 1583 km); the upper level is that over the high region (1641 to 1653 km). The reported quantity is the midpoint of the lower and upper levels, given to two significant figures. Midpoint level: 73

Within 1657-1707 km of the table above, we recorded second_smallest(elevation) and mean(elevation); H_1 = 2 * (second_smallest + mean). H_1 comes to 213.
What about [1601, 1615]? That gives 324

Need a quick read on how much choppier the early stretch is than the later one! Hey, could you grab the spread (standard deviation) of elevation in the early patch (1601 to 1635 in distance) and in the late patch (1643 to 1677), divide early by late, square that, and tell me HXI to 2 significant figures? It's 0.73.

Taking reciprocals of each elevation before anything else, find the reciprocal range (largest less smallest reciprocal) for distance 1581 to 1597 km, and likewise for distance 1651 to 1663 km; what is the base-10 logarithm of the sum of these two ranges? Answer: -2.50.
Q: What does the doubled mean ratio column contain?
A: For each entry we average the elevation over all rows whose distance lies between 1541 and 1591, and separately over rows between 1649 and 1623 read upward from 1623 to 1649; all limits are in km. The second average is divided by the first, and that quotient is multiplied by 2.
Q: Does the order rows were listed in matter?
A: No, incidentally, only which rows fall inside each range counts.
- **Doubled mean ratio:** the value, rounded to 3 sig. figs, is 1.52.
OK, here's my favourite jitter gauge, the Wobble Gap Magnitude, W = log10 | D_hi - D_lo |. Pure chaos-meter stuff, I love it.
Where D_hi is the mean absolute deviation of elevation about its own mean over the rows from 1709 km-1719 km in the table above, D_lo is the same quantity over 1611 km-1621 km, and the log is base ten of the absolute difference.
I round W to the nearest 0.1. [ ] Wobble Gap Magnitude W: -1.4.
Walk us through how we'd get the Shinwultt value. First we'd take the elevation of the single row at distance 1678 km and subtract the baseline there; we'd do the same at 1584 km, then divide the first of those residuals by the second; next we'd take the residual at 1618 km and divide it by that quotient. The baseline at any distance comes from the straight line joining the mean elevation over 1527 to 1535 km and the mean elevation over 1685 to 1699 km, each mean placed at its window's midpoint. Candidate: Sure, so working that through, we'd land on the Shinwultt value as -51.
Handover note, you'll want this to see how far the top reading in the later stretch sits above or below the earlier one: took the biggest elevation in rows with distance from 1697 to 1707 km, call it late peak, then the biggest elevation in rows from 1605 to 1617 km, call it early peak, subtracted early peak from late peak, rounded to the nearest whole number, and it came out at -10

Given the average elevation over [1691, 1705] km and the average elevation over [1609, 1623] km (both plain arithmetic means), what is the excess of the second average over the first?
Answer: 11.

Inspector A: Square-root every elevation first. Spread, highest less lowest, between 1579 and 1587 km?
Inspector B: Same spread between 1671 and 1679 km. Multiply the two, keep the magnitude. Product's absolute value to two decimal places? 0.11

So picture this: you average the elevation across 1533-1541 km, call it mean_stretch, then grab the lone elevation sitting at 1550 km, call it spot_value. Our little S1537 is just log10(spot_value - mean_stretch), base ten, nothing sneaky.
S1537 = 0.14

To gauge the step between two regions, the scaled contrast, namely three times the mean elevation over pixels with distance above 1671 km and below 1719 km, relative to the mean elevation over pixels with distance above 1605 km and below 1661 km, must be 3.1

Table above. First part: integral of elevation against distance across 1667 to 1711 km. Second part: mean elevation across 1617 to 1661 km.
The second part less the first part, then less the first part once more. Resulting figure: -5679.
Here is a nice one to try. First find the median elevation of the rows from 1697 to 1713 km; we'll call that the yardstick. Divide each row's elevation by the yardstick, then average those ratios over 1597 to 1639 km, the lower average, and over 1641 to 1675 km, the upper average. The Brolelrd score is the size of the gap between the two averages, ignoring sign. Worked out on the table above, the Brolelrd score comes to 0.33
